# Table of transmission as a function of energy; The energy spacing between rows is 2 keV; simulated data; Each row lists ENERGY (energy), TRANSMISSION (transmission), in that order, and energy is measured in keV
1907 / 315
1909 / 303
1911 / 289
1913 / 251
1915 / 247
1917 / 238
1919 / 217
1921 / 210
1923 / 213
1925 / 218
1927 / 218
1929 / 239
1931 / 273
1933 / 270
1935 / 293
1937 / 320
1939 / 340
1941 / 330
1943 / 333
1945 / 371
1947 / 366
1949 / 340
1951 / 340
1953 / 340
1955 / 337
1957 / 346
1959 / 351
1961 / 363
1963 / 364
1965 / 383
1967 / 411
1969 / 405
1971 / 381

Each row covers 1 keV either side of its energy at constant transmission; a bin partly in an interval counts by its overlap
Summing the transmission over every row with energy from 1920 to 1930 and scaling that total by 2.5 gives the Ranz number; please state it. 2745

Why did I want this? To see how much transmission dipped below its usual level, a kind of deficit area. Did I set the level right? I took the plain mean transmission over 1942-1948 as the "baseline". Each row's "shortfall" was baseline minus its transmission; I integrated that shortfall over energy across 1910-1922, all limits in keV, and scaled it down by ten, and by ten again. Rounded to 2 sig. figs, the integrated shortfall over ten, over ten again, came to 14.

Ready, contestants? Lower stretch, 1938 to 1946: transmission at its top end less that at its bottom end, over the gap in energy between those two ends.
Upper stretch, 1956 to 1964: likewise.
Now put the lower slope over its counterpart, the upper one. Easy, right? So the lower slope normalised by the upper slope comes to 1.7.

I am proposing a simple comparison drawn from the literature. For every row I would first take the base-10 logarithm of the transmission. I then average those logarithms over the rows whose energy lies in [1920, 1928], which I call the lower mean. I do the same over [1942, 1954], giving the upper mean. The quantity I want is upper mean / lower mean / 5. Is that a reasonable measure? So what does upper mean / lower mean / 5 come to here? 0.218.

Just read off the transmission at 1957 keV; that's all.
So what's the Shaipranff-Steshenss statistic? 346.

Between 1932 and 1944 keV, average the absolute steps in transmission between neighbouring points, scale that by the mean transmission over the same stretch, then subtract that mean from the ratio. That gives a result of -314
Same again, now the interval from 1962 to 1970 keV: -391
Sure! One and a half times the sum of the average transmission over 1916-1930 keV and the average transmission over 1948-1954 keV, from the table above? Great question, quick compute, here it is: 843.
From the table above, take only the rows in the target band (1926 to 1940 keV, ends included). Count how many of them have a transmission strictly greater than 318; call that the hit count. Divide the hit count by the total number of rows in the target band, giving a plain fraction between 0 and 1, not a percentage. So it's 0.29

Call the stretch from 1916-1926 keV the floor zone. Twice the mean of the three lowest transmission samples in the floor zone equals 427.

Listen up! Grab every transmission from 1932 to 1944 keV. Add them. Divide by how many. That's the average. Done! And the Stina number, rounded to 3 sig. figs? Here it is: 314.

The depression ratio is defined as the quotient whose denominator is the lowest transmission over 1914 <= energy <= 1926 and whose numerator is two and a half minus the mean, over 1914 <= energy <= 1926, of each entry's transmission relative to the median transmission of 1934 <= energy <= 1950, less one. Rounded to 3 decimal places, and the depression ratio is 0.013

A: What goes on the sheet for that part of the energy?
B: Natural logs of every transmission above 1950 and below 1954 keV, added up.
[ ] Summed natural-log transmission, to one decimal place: 11.7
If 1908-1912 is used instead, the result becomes 11.4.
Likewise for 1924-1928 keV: 10.8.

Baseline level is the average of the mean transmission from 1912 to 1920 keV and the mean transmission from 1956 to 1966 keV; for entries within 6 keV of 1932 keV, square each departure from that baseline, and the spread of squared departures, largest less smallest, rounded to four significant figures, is 6649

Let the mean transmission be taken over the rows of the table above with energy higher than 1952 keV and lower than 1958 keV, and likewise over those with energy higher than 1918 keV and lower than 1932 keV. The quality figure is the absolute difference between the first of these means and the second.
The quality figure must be 114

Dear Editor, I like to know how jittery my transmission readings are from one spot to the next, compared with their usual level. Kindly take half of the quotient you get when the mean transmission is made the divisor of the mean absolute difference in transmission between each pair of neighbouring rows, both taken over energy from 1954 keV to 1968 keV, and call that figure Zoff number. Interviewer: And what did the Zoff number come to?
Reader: 0.017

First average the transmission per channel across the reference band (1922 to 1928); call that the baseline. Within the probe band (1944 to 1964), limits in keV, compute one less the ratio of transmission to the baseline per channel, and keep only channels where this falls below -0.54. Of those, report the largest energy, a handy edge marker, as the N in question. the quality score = 1963 keV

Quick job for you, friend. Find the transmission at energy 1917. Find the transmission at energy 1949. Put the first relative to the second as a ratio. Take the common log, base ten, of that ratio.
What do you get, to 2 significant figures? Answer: -0.15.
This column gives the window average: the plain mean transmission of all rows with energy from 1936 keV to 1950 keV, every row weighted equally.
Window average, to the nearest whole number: 343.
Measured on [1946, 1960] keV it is 346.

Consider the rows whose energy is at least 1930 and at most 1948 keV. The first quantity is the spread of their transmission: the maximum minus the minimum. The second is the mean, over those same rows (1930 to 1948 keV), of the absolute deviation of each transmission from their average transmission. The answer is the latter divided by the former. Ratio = 0.288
